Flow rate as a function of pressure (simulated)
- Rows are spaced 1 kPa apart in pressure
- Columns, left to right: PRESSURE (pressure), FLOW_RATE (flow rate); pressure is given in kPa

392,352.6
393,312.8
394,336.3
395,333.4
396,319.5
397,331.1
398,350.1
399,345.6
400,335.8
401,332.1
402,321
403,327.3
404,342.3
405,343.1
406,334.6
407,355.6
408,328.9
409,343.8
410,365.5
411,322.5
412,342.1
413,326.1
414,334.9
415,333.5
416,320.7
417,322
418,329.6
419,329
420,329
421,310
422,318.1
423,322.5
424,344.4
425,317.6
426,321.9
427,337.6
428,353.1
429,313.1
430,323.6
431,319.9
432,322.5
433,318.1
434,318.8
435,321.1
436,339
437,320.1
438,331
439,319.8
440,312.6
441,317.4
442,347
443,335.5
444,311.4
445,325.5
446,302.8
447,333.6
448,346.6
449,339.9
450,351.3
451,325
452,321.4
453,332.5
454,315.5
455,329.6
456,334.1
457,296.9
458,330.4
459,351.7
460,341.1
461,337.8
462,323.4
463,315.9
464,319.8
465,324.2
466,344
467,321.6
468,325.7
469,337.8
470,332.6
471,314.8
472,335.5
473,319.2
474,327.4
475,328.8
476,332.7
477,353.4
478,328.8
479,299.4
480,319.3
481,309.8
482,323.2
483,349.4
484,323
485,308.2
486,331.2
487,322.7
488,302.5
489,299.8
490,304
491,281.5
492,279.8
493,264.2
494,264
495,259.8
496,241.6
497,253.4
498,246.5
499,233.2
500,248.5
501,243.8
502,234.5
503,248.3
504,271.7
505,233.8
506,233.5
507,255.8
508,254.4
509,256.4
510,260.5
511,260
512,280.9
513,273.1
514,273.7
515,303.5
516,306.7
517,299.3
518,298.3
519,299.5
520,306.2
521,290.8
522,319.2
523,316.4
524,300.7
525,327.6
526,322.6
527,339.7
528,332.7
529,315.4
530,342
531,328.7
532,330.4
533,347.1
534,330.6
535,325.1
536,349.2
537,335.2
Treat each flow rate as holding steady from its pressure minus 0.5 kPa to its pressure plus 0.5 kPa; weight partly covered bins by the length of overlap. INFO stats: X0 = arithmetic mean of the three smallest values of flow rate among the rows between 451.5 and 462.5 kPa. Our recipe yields 311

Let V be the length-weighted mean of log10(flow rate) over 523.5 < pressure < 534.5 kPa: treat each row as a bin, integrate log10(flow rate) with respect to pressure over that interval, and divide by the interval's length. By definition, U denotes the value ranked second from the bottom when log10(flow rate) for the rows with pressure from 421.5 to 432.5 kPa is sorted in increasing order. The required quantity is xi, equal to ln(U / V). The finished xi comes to -0.006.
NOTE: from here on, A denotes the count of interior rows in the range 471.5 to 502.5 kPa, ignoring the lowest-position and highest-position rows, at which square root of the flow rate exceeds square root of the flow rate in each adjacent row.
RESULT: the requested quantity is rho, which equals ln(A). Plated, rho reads 1.95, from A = 7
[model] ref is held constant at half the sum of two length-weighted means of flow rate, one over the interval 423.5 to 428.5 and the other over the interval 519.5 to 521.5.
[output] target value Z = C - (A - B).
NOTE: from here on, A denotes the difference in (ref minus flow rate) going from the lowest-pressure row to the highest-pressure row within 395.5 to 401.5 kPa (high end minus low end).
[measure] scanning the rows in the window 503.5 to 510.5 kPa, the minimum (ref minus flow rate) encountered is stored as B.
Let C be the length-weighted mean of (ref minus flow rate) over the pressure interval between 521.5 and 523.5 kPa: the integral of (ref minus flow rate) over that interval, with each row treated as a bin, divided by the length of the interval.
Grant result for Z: 57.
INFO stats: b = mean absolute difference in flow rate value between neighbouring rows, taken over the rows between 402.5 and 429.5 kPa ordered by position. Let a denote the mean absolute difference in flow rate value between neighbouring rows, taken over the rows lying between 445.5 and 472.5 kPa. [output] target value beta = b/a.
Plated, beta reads 1.00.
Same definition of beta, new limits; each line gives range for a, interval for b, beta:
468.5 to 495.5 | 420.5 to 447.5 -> 1.01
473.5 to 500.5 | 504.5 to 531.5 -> 0.79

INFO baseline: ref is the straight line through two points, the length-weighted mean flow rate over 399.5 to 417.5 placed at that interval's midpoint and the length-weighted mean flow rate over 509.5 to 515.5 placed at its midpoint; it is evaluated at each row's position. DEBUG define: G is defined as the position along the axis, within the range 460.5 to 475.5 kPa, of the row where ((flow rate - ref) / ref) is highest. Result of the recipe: 466 kPa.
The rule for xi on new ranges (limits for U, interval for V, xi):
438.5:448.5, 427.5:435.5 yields -0.007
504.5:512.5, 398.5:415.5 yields -0.065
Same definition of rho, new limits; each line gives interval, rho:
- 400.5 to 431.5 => 2.20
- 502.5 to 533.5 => 2.30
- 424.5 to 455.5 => 2.30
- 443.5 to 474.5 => 2.20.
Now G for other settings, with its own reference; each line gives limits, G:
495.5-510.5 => 504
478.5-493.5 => 483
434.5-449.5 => 448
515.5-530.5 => 530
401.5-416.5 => 410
